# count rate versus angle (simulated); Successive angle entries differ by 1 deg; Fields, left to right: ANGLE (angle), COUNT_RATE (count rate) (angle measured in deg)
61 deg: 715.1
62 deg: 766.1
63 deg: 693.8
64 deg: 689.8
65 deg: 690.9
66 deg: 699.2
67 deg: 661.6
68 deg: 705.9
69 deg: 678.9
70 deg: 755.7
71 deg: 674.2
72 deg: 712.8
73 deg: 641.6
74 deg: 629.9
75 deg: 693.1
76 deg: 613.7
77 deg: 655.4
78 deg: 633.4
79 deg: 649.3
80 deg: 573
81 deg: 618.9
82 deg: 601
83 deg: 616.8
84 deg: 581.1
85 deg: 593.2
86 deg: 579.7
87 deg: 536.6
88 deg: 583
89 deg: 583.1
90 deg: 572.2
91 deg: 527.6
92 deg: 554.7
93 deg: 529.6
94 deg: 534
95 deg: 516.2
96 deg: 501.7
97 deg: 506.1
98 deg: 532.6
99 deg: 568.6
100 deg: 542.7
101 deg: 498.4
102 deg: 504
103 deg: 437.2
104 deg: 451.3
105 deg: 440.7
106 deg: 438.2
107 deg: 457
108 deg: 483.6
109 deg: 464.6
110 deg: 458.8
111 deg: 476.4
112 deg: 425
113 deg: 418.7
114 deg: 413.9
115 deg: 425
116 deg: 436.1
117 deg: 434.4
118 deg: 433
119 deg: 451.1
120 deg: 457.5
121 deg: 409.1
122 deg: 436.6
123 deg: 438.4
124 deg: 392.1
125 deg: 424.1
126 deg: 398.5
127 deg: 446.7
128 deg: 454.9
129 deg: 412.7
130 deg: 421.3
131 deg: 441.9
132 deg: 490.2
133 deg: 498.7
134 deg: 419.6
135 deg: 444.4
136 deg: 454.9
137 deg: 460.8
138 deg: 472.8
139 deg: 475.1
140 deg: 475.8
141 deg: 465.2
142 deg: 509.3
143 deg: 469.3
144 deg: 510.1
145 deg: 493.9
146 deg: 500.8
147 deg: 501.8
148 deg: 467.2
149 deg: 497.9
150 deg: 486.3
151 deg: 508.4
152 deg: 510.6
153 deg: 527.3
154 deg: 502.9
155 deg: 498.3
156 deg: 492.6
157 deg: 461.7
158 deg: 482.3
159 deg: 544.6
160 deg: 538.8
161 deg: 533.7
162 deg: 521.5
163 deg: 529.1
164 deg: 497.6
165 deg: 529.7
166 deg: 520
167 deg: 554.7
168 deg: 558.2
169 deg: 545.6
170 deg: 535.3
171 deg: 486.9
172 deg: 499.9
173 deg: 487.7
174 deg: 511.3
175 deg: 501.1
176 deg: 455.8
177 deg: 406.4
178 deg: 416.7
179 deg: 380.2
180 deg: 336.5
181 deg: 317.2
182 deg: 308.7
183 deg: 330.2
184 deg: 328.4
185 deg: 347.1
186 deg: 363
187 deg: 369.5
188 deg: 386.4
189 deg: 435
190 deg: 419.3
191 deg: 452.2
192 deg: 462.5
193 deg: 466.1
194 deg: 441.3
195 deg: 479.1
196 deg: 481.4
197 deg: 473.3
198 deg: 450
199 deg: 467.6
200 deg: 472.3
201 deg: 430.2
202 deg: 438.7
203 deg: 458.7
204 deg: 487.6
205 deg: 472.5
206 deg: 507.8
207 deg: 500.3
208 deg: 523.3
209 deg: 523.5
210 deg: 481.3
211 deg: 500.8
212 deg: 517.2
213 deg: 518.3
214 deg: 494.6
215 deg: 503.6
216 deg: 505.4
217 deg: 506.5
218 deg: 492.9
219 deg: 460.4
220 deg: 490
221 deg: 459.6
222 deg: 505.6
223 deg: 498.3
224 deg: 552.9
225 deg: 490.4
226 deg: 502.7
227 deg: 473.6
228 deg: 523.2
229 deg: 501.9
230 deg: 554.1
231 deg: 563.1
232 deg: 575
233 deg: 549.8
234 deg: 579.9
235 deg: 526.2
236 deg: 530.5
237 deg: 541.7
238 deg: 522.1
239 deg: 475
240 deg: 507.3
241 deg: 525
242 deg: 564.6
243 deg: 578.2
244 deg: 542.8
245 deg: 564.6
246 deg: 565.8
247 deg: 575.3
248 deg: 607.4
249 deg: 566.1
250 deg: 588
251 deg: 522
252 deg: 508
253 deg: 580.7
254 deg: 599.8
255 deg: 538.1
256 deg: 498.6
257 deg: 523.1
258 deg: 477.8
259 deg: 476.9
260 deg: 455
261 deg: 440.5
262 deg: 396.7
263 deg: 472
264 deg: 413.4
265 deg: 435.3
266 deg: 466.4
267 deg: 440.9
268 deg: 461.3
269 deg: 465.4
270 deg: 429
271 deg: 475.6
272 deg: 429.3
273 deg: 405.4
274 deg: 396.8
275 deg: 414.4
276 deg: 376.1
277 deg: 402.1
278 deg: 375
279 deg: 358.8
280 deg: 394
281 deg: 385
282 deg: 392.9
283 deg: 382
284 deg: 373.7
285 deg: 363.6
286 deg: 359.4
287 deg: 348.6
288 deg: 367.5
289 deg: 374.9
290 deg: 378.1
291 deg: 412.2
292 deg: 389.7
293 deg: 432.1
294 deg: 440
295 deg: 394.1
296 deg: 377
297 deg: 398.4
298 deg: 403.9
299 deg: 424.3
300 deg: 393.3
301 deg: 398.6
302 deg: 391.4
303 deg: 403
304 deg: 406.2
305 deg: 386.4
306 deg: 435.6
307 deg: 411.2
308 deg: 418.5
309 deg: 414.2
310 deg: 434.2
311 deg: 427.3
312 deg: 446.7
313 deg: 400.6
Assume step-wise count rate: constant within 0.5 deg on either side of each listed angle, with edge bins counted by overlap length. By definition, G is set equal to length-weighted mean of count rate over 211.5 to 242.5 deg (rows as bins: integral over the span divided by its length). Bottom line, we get 516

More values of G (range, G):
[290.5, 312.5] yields 411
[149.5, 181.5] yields 490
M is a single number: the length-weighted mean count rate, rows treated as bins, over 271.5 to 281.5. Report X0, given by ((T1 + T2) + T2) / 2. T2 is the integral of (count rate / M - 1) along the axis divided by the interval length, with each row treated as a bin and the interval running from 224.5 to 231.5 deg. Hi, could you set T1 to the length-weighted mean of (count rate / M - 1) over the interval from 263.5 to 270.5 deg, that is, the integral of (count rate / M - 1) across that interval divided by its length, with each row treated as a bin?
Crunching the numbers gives 0.37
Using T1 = 0.13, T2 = 0.31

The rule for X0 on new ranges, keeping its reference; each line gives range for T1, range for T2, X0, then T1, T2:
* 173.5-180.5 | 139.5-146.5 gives 0.29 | 0.09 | 0.24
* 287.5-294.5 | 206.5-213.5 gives 0.30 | 0.01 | 0.29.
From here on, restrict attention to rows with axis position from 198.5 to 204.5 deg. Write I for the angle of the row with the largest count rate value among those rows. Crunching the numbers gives 204 deg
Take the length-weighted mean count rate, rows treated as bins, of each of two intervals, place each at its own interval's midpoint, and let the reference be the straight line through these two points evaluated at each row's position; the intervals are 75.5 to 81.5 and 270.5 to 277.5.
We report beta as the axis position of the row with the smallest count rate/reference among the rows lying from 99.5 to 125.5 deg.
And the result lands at 124 deg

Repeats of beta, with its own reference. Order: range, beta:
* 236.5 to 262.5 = 262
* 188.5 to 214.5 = 190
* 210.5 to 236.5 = 219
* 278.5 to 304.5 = 287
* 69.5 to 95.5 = 95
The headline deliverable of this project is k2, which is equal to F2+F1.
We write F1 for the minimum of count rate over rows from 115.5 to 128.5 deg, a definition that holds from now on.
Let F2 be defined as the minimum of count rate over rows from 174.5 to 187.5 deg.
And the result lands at 701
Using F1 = 392.1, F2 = 308.7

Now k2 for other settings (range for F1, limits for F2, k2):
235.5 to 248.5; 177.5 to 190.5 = 784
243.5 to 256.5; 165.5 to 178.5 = 905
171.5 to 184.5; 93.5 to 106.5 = 746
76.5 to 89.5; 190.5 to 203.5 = 967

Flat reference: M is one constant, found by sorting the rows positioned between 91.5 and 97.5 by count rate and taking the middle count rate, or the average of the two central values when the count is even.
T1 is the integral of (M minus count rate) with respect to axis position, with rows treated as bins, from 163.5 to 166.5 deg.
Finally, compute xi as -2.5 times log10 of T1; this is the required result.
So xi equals -3.3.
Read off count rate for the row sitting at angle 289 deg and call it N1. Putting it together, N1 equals 374.9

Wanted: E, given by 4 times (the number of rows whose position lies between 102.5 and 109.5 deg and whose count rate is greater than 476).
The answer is 4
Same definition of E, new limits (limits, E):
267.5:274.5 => 0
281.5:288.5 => 0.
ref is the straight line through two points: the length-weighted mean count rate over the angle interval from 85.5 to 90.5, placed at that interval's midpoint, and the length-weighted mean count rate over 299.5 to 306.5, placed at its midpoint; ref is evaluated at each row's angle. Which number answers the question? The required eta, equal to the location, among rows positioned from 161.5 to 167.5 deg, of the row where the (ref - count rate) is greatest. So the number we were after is 164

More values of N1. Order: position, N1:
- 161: 533.7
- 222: 505.6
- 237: 541.7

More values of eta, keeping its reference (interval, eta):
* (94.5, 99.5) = 96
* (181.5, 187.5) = 182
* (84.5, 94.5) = 91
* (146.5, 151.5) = 148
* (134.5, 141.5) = 135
